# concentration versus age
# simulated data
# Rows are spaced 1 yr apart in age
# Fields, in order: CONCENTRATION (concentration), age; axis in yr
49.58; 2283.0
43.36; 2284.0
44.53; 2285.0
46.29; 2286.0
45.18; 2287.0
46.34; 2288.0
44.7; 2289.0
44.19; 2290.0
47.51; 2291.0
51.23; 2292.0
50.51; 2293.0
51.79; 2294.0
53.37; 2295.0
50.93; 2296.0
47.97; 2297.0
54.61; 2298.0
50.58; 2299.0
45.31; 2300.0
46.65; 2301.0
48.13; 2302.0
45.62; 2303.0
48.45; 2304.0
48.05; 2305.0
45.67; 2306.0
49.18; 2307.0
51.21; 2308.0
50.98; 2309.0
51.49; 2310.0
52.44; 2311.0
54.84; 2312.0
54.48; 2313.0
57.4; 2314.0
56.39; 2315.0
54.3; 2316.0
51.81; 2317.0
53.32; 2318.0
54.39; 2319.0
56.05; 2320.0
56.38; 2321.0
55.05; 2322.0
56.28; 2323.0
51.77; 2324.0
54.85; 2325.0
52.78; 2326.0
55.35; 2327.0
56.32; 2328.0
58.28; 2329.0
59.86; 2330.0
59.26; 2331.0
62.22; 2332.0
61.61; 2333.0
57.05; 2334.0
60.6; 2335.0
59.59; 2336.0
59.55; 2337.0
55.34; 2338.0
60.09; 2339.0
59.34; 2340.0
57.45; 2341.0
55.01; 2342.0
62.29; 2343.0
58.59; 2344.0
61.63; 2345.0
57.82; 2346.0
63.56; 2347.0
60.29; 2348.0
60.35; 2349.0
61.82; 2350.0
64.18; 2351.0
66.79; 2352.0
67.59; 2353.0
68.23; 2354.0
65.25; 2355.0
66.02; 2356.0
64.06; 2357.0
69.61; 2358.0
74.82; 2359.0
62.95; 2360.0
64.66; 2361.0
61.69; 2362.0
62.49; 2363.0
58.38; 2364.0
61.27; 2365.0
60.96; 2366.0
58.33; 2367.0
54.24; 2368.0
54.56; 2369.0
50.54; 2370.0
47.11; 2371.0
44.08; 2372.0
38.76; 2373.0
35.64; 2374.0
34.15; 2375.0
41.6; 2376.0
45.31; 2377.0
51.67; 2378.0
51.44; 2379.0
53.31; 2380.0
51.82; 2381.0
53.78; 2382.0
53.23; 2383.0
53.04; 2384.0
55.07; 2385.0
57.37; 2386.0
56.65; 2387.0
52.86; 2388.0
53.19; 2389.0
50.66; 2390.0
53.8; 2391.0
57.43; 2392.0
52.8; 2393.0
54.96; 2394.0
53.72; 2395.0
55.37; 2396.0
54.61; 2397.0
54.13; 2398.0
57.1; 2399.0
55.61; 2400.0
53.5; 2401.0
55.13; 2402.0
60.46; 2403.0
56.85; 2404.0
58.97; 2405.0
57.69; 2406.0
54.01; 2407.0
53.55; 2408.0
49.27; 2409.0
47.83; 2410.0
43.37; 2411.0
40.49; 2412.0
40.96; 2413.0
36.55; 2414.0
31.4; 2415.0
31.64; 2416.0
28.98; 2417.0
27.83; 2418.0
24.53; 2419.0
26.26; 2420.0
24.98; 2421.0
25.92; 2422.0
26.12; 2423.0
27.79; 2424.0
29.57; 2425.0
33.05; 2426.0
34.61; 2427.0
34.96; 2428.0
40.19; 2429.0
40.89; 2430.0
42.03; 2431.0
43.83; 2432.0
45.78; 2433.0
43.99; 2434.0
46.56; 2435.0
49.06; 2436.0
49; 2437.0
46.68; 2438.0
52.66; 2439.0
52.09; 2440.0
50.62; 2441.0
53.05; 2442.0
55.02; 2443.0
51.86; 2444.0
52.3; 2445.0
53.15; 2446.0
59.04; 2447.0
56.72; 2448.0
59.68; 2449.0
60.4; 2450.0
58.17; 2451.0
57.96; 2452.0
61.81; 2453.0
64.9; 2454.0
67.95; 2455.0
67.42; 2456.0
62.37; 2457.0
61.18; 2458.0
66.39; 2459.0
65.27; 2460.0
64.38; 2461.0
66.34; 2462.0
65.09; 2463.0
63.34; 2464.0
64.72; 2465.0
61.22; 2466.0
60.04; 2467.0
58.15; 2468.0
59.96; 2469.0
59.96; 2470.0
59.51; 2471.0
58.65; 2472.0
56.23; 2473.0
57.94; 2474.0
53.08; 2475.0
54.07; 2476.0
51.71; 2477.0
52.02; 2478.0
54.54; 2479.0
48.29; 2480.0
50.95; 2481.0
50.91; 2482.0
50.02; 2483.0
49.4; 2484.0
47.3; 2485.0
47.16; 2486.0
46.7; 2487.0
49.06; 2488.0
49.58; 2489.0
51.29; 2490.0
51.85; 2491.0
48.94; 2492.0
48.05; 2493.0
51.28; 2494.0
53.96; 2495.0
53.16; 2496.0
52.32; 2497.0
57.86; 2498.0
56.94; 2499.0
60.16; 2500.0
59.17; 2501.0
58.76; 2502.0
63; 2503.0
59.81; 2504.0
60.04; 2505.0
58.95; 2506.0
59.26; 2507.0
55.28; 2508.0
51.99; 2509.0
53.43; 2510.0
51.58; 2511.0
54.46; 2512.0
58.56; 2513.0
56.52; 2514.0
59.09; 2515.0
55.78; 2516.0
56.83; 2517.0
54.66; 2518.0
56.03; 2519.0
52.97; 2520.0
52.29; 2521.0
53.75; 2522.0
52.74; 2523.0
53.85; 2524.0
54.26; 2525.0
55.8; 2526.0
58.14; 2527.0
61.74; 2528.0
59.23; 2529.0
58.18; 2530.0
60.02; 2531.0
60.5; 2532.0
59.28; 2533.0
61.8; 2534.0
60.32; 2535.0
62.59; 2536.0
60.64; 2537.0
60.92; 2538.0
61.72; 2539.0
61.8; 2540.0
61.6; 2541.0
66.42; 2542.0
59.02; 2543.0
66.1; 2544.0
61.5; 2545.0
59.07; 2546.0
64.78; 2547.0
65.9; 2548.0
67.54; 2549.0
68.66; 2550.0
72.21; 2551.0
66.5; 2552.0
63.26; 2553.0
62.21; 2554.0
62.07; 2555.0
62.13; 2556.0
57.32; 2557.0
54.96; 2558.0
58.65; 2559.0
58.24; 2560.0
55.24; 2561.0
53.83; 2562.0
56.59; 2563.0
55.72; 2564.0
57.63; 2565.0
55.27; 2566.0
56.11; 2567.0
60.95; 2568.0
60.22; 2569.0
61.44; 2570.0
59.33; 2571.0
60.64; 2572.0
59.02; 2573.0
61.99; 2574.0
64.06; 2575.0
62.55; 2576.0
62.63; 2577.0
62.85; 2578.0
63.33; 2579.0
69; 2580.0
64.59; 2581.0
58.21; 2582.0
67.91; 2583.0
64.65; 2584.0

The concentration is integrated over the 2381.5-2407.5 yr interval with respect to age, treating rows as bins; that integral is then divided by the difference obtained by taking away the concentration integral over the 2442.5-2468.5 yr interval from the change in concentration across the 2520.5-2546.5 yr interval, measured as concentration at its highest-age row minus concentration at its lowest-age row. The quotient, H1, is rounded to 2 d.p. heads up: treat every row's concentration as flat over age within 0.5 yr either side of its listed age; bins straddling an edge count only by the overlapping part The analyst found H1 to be -0.91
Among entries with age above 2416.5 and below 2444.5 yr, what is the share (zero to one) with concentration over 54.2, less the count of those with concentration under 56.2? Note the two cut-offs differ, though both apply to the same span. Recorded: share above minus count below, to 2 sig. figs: -28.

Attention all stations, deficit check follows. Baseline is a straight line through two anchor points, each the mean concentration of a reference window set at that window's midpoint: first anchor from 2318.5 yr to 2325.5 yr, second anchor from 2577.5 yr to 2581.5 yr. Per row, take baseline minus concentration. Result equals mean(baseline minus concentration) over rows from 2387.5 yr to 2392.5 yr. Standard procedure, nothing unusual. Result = 4.0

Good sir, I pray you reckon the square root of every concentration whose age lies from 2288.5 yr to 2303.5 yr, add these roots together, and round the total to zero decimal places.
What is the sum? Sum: 105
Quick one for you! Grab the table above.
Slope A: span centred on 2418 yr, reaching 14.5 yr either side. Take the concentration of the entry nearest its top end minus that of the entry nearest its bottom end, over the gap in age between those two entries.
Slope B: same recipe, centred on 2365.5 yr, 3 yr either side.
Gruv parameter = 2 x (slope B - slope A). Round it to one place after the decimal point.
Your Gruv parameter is -2.4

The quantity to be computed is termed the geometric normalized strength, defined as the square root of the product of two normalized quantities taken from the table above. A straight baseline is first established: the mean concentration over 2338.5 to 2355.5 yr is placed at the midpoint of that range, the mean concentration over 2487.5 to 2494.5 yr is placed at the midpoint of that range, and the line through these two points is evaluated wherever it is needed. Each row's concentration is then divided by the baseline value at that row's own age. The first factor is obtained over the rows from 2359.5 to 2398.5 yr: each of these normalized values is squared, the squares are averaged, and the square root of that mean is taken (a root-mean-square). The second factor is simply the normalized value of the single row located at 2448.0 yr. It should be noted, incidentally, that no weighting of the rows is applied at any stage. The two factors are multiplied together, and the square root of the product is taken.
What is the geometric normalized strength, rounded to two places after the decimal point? 0.98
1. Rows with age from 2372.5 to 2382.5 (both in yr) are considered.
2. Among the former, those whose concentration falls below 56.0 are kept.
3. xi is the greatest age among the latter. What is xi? 2382.0 yr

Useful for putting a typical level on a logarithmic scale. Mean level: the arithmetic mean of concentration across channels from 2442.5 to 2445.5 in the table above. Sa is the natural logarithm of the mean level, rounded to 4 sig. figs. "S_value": 3.971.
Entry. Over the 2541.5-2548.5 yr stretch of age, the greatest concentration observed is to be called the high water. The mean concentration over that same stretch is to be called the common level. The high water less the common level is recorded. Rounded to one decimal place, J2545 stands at 3.2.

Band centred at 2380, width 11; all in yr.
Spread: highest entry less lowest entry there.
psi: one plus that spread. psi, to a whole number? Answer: 22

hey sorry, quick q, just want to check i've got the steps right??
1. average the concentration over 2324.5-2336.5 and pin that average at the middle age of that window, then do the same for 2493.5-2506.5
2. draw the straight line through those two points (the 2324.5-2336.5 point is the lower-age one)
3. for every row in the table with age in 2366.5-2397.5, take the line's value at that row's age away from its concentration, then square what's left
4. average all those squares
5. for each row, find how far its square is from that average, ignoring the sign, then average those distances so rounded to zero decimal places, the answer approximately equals 101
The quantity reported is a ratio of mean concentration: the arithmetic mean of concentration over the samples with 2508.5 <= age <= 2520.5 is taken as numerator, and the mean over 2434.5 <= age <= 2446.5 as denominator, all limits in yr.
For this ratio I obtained 1.08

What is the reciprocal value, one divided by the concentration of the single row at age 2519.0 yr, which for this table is 0.0178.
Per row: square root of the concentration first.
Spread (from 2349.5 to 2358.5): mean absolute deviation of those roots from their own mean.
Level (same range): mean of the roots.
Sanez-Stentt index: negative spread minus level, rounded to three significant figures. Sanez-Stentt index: -8.24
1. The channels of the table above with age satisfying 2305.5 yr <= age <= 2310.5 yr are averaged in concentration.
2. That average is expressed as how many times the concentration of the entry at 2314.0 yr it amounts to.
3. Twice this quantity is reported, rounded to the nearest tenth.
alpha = 1.7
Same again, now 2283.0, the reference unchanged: 2.0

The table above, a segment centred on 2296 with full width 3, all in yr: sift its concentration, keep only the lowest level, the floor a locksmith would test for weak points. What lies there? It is 47.97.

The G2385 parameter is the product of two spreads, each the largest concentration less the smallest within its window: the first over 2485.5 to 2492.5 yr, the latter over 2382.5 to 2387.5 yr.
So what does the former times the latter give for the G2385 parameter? 22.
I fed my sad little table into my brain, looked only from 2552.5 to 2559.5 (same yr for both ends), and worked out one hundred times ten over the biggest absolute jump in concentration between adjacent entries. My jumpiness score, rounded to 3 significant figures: 208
